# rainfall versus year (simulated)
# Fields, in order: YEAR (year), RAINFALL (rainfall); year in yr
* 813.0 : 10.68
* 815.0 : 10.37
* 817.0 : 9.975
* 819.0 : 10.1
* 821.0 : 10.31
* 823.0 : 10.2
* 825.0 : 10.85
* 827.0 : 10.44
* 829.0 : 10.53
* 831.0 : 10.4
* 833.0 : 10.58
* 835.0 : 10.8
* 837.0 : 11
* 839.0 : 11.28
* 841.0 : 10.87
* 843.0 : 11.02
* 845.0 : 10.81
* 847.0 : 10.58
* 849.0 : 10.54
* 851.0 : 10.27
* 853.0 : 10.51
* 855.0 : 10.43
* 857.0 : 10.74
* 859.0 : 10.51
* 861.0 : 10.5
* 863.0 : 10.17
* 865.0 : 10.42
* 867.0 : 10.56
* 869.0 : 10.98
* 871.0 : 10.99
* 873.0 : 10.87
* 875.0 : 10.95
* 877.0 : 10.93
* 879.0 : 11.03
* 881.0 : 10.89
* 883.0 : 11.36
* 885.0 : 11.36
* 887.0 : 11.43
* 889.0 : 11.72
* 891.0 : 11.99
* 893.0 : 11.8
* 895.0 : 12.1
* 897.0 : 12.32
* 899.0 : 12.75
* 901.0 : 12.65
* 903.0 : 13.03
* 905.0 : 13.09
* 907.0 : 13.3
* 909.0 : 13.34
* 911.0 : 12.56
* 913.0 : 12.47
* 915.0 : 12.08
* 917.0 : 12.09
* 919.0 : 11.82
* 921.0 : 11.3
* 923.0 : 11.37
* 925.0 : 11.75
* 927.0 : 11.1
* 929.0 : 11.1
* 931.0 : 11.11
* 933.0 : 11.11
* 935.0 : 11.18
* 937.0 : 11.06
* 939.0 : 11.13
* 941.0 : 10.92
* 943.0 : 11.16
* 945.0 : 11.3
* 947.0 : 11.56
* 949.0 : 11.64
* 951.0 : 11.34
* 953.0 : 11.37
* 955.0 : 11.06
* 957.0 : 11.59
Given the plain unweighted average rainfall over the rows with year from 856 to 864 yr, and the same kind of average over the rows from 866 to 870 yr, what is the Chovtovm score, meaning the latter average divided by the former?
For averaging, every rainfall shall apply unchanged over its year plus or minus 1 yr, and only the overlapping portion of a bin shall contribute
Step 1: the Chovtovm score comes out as 1.03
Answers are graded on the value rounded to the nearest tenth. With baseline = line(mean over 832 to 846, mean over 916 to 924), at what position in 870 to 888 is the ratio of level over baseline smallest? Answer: 881.0 yr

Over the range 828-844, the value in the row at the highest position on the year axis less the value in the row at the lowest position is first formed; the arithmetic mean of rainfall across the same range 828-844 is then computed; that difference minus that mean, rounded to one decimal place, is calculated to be -10.3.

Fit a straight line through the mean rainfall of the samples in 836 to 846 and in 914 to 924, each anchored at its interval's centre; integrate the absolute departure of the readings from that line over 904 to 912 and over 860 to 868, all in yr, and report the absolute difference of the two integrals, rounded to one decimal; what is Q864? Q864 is 5.2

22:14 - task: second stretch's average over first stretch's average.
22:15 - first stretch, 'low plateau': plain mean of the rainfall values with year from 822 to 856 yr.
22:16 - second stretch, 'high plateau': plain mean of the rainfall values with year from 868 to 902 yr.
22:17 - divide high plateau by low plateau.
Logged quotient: 1.08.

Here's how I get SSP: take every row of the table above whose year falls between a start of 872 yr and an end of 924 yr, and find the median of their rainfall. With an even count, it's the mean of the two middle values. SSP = 11.9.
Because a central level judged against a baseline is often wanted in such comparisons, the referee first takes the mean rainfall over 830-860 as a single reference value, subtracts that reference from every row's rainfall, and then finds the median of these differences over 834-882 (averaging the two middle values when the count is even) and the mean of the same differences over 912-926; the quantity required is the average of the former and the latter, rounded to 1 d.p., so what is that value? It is 0.6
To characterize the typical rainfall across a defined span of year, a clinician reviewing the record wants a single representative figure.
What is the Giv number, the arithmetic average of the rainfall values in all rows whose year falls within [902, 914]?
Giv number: 13.0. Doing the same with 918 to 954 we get 11.3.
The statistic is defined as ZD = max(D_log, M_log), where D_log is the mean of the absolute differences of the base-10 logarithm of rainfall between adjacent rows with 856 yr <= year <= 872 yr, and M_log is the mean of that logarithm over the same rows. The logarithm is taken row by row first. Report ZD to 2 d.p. 1.03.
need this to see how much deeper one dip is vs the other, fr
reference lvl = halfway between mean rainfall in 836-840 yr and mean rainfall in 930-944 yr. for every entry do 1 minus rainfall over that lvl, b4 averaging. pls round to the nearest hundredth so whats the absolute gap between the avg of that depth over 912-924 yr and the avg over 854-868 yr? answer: 0.12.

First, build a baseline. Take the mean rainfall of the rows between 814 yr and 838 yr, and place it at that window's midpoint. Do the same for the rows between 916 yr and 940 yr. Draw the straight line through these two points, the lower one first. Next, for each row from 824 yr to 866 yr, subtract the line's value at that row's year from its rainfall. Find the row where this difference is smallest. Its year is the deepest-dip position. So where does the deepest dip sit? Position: 863.0 yr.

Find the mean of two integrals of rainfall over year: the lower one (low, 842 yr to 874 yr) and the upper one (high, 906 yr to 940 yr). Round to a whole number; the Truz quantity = 370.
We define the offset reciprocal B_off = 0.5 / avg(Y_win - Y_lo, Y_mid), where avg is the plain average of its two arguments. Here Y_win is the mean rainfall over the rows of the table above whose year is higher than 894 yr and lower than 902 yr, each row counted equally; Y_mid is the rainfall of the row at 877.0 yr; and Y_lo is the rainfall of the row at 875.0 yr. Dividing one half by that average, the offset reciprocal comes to 0.080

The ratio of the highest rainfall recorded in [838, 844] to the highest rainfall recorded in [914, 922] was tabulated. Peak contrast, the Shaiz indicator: 0.93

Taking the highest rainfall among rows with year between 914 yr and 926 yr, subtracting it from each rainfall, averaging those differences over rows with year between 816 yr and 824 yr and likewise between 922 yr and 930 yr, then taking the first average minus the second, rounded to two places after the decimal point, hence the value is -1.18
